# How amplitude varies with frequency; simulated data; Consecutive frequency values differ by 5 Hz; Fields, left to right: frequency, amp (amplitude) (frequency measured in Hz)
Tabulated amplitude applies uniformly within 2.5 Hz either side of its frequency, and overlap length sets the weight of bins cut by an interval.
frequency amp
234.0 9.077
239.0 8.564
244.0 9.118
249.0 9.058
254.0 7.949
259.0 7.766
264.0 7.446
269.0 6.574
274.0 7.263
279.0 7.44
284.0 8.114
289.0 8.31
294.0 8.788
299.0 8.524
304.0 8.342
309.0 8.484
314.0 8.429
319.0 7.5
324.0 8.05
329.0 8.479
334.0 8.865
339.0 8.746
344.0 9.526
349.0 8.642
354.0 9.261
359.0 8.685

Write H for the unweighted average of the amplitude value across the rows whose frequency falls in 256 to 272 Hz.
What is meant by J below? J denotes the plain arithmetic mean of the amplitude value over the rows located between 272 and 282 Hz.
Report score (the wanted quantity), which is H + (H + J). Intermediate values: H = 7.3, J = 7.35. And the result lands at 22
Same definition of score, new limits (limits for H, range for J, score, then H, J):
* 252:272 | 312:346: 23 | 7.4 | 8.51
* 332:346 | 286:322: 26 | 9.0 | 8.34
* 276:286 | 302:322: 24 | 7.8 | 8.19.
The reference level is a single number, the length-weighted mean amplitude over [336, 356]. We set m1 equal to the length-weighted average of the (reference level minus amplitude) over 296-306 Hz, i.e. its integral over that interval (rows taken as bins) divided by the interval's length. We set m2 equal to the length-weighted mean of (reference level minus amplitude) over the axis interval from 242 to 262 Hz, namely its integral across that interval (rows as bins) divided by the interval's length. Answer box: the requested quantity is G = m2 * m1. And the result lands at 0.35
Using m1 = 0.6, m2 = 0.60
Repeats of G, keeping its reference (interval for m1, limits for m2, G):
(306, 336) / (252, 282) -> 1.20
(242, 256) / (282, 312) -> 0.19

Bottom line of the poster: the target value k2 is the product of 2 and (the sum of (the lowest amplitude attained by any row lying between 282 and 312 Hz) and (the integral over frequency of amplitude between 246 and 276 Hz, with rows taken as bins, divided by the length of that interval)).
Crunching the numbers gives 31.6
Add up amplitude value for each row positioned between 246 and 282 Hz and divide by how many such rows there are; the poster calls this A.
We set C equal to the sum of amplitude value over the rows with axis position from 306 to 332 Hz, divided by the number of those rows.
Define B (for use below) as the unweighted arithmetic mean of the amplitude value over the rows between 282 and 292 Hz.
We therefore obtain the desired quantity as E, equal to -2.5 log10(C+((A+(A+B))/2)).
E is -3.25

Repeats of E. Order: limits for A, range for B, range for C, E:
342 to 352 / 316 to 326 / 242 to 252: -3.36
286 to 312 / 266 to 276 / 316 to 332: -3.25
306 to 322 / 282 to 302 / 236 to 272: -3.28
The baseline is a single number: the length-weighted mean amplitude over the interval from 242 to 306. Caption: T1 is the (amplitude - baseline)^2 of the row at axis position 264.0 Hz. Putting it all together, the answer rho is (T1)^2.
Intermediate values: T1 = 0.4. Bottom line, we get 0.13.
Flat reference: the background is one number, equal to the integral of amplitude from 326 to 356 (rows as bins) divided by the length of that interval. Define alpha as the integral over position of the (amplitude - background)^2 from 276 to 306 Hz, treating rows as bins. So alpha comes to 19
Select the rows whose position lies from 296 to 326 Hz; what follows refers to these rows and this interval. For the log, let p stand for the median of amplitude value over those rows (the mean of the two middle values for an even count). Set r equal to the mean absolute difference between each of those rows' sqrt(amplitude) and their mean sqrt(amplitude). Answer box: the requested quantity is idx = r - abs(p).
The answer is -8.3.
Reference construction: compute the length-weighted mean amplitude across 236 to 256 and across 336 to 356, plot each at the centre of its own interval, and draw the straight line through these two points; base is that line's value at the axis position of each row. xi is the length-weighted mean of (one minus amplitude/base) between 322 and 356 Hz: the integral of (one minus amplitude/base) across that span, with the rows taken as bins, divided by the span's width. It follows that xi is 0.02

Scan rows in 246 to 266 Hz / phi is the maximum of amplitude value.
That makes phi 9.058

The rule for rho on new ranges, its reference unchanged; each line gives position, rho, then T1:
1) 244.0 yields 1.34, 1.2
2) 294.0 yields 0.31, 0.6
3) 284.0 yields 0.00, 0.0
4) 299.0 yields 0.05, 0.2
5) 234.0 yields 1.14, 1.1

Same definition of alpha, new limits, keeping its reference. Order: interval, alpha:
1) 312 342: 16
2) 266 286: 55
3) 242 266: 21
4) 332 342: 0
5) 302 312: 2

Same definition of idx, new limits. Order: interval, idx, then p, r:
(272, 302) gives -8.1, 8.2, 0.086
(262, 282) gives -7.3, 7.4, 0.057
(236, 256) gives -8.7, 8.8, 0.071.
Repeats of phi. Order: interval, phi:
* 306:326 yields 8.484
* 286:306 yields 8.788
